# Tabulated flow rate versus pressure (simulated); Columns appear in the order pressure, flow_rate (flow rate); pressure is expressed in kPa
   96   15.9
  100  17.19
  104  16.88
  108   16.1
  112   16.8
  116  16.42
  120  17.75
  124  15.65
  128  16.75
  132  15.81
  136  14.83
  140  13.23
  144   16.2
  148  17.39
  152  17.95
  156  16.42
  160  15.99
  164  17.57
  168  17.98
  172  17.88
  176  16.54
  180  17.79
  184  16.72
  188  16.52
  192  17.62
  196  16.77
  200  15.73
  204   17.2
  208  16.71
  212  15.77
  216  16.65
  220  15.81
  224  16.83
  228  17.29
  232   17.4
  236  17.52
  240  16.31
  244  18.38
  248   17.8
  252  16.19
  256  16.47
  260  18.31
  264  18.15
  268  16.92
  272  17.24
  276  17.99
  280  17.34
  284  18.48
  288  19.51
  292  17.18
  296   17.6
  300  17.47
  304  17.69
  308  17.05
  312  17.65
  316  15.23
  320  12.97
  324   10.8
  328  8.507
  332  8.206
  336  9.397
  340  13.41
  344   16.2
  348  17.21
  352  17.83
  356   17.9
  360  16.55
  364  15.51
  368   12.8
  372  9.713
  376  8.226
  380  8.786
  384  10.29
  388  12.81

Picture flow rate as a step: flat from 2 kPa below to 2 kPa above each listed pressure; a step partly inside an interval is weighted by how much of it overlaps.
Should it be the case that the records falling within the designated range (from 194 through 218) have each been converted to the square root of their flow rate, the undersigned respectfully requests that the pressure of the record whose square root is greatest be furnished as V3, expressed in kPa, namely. 204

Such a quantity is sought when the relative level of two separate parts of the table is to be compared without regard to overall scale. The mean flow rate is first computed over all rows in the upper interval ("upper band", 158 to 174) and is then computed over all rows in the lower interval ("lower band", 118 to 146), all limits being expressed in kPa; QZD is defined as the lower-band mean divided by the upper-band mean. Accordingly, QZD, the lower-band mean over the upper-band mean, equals 0.91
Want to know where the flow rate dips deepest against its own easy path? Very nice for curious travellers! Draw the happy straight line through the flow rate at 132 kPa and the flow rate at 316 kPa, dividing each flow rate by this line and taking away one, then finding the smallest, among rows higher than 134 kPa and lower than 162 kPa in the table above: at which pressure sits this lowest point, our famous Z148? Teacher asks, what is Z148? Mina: 140 kPa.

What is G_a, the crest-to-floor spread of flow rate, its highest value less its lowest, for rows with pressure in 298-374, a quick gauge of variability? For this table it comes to 10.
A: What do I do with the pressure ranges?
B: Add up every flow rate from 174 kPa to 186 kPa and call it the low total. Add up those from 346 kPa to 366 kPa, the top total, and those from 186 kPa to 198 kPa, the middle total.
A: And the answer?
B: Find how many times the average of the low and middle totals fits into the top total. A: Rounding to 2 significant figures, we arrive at 1.7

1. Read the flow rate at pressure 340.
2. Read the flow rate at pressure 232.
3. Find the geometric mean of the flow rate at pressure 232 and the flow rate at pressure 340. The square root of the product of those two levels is 15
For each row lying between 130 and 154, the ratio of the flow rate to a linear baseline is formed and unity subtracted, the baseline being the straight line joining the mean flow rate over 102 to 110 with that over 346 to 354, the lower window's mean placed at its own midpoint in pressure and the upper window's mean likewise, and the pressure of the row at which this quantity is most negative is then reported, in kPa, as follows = 140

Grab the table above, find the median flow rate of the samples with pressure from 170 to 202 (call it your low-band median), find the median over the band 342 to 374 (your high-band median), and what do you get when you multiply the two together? 274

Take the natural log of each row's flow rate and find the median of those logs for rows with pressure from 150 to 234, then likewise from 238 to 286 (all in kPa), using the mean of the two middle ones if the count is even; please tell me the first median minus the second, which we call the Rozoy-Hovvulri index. -0.047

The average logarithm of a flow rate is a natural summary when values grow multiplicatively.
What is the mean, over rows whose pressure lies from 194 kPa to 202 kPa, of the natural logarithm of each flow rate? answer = 2.79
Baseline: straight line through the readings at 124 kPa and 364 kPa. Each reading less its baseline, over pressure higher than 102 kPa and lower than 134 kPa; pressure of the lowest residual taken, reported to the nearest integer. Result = 124 kPa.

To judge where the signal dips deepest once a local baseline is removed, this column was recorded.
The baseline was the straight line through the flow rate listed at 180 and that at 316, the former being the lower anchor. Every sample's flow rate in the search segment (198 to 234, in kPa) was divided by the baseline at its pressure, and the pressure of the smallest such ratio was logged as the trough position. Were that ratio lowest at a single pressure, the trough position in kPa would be 200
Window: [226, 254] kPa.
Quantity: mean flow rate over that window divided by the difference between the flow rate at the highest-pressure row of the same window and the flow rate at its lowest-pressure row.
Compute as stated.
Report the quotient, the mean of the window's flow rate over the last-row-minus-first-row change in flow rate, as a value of -16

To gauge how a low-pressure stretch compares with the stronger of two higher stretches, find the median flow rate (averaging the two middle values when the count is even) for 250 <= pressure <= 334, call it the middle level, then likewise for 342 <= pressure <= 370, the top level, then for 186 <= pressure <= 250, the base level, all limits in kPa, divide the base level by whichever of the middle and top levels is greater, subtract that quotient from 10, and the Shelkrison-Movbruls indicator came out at 9.03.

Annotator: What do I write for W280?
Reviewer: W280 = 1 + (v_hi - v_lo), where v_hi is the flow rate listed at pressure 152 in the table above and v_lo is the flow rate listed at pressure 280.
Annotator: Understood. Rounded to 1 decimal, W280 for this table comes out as 1.6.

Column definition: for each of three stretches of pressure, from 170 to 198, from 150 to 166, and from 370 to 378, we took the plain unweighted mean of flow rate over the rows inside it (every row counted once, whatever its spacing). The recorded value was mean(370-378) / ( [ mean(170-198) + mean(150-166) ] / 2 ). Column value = 0.53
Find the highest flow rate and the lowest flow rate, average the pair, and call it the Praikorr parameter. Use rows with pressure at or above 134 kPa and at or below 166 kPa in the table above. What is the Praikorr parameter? 15.6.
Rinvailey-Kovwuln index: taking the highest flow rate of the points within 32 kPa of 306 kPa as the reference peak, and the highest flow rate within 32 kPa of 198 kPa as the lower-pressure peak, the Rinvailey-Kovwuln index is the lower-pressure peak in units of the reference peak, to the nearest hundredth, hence 0.92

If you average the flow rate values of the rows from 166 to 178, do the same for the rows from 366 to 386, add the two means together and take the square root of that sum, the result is 5.24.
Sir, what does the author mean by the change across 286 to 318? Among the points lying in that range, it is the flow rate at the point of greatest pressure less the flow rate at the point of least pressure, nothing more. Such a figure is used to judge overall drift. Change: -4.28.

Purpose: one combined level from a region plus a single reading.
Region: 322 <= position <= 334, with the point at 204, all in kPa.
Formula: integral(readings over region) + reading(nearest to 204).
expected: 127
